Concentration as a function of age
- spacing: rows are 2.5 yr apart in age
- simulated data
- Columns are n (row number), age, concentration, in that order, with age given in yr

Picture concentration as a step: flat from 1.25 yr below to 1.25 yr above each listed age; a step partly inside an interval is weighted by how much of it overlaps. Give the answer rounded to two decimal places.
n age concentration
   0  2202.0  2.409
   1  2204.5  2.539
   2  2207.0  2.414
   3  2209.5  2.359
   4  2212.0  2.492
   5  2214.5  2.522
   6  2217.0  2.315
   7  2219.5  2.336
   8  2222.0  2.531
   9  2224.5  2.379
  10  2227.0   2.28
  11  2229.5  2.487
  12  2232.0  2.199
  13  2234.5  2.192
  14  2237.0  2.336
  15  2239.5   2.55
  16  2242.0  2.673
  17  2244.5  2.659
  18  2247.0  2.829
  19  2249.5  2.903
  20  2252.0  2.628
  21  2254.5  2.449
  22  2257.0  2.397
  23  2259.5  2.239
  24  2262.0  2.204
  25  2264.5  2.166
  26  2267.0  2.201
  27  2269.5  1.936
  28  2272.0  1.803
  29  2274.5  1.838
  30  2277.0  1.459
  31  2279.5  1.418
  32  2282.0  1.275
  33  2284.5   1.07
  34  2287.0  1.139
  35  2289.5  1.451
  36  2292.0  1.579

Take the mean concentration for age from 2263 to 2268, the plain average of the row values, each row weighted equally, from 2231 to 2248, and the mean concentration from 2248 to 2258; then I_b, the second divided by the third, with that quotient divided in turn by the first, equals 0.44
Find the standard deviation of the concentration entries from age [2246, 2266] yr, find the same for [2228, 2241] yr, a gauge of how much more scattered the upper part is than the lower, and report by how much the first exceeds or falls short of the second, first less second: 0.12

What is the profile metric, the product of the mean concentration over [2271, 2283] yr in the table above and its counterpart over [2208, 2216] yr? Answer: 3.8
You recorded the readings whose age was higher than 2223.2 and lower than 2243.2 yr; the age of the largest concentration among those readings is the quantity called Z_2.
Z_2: 2242.0 yr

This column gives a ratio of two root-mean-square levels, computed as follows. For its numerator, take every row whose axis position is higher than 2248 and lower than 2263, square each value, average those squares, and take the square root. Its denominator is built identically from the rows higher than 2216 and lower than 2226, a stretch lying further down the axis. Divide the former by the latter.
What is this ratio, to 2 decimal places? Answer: 1.04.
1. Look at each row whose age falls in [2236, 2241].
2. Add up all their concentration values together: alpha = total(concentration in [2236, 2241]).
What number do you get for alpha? 4.89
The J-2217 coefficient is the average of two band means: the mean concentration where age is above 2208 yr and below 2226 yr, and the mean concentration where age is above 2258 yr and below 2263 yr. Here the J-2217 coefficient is 2.32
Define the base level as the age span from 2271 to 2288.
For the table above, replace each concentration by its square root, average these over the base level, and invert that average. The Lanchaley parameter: 0.841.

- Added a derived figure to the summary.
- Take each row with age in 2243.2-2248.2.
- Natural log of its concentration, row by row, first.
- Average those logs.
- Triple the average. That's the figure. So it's 3.0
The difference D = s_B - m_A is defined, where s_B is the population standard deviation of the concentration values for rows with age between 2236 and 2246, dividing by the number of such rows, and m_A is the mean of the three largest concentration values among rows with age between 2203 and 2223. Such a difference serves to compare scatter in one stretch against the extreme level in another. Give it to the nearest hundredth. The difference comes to -2.40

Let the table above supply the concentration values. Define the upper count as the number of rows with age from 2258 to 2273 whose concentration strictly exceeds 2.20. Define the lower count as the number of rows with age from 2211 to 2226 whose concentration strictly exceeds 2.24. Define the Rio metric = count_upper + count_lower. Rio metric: 9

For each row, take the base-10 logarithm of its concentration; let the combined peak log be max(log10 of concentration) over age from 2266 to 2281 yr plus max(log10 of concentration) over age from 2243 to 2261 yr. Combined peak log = 0.805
